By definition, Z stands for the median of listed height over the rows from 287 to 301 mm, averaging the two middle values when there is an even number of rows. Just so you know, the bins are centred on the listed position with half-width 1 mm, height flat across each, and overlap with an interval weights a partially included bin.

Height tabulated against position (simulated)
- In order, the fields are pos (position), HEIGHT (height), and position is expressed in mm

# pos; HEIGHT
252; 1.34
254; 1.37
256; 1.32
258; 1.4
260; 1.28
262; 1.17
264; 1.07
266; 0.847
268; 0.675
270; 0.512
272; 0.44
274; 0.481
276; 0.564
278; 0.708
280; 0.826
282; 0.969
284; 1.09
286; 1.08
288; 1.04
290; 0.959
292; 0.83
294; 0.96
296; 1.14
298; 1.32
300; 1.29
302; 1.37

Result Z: 1.0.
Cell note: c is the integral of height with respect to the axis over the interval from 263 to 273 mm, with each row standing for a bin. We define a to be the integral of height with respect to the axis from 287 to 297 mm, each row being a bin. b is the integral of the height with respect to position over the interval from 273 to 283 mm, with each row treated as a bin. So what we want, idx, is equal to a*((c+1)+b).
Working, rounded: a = 9.9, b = 7.1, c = 7.1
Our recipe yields 150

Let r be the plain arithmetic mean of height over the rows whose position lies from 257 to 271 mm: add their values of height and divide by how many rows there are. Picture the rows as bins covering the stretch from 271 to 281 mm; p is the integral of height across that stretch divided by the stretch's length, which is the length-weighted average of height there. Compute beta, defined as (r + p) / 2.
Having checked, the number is 0.80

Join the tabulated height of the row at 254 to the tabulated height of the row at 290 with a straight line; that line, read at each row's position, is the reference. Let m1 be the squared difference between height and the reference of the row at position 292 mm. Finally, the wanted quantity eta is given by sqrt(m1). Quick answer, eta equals 0.11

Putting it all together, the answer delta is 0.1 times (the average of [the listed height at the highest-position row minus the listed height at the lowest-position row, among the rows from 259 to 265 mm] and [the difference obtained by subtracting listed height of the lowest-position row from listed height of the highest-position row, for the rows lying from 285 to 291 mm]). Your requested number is -0.017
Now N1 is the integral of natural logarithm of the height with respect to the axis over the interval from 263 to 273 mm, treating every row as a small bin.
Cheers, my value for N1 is -4.0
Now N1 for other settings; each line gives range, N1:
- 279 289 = 0.0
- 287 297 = -0.2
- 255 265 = 2.2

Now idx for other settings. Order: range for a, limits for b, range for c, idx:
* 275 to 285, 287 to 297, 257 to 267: 186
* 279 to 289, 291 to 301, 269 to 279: 175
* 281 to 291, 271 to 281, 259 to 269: 176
